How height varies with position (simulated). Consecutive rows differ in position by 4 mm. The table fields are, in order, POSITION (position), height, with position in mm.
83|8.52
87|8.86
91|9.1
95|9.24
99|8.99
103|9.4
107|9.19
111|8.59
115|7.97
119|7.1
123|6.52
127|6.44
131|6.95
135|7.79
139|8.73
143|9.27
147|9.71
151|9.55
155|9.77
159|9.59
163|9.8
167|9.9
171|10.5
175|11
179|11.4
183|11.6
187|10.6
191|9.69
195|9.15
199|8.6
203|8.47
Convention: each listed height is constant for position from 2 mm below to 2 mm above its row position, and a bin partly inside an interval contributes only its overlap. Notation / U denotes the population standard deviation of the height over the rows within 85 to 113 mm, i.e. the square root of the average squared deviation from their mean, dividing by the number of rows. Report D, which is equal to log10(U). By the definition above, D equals -0.6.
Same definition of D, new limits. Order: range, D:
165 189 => -0.2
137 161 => -0.5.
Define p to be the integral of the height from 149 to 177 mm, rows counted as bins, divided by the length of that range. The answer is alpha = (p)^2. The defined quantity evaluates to 100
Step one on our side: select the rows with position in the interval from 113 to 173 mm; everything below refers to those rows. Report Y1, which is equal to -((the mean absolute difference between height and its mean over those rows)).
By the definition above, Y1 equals -1.2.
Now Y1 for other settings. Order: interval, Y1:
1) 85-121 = -0.6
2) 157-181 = -0.6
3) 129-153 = -0.9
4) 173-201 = -1.0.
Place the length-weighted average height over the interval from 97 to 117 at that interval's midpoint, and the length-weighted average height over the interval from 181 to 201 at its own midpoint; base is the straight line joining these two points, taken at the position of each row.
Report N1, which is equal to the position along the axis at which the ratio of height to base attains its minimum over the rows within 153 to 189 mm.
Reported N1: 159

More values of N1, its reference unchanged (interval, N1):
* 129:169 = 131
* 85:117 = 115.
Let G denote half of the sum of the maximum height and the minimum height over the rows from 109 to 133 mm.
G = 7.5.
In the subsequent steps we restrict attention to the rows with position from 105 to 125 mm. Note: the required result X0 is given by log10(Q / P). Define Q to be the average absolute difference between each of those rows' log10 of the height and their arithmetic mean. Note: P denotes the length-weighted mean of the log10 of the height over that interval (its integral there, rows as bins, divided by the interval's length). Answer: -1.3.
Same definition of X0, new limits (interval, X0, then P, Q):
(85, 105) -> -2.1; 0.96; 0.008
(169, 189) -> -1.8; 1.04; 0.015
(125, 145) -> -1.2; 0.89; 0.052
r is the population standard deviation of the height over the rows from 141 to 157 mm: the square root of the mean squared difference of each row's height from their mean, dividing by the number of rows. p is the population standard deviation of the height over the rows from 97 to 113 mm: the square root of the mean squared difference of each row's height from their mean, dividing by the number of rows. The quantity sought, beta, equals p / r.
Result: 1.5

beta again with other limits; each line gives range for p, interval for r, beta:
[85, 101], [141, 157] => 0.7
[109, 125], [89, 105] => 5.2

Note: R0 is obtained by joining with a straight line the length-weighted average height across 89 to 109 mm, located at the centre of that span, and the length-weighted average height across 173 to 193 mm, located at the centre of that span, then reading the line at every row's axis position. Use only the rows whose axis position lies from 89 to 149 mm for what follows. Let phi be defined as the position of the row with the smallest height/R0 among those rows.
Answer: 127 mm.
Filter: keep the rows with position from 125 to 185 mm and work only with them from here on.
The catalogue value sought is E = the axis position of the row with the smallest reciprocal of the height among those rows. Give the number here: 183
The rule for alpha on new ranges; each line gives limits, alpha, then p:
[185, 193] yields 103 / 10.1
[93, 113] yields 82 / 9.1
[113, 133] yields 49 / 7.0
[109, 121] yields 62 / 7.9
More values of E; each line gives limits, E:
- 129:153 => 147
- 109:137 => 111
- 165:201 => 183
